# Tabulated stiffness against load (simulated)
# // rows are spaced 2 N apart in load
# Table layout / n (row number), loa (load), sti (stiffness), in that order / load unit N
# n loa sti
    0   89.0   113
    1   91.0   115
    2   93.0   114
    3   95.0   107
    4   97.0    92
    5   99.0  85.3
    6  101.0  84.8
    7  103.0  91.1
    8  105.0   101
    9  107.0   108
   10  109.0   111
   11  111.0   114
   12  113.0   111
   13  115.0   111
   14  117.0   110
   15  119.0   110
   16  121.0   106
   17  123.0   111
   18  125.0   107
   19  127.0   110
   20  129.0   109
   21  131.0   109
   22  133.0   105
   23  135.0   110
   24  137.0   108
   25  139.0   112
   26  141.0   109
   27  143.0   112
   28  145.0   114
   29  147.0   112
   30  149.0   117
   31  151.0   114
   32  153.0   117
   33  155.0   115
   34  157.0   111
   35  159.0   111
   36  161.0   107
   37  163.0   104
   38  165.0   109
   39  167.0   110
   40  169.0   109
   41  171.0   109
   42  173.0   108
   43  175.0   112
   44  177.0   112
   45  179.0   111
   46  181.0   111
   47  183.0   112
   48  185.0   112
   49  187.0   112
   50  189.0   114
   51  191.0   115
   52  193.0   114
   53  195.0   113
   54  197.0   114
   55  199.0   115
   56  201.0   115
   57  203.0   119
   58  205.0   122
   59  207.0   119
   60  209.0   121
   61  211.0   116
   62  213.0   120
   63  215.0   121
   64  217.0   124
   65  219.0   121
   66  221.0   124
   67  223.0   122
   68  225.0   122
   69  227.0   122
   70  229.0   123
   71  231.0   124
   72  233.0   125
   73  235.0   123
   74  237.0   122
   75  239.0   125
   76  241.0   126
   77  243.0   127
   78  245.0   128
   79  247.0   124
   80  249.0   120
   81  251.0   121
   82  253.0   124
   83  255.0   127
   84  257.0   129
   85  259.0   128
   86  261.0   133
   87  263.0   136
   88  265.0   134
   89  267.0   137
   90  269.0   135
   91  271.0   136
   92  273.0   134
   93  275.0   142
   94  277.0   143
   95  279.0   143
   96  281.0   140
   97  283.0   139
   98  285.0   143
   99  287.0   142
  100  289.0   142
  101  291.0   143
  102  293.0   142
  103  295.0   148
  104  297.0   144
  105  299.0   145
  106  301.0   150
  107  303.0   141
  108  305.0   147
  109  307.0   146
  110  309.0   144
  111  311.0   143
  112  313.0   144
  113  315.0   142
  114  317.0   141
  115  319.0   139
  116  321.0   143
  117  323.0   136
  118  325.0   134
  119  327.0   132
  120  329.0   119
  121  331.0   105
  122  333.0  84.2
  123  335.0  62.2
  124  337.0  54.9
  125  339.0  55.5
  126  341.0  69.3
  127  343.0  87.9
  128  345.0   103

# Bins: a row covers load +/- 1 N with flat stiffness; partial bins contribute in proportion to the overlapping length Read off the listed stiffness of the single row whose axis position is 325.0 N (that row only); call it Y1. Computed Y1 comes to 134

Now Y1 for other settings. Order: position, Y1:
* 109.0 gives 111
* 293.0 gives 142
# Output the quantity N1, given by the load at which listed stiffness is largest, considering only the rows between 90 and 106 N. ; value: 91.0 N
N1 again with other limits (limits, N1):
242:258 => 257.0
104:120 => 111.0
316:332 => 321.0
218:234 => 233.0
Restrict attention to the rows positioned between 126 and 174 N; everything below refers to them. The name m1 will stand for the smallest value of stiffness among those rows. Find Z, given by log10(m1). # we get 2.02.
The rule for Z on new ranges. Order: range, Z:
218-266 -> 2.08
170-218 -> 2.03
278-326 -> 2.13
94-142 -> 1.93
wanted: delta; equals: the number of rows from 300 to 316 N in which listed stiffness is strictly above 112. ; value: 8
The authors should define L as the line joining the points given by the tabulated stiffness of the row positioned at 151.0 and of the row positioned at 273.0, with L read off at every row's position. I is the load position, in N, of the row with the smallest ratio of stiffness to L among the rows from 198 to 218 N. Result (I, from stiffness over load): 211.0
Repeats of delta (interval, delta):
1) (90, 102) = 2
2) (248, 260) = 6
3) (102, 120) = 1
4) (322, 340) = 4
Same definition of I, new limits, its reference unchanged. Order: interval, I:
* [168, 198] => 173.0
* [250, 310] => 251.0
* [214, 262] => 249.0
